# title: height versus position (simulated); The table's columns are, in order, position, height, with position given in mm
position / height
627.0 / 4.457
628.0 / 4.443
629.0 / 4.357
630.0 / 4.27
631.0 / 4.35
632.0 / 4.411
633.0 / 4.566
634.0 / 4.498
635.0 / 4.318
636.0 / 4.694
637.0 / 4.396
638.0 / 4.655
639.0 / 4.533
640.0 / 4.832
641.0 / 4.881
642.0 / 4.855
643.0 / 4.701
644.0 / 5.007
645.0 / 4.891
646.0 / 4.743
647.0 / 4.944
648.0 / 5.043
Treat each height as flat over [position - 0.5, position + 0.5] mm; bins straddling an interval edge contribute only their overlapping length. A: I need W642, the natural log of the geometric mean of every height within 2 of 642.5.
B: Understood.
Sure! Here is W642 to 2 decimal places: 1.58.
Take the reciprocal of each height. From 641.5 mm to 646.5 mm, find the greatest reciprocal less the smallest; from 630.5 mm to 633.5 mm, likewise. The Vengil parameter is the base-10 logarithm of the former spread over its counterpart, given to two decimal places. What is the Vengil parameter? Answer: 0.08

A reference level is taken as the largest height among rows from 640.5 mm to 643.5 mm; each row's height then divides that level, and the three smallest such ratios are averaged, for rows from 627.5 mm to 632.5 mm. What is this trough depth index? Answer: 1.11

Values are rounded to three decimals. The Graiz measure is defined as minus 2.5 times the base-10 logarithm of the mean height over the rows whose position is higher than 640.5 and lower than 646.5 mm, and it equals -1.714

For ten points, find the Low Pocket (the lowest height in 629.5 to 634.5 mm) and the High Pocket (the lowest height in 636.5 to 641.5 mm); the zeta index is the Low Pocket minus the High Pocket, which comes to -0.13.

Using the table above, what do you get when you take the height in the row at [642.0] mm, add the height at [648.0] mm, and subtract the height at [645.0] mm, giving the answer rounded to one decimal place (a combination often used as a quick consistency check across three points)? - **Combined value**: 5.0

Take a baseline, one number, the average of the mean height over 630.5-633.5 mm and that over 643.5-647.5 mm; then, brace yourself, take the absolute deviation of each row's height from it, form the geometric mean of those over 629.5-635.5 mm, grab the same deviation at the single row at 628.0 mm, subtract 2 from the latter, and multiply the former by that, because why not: -0.43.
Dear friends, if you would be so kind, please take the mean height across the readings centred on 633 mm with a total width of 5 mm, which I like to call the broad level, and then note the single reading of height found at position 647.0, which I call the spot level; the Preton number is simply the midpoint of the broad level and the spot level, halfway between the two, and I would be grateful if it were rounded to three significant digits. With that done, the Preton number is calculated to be 4.69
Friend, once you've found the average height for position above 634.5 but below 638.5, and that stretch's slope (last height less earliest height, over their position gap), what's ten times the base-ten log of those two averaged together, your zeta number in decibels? 3.64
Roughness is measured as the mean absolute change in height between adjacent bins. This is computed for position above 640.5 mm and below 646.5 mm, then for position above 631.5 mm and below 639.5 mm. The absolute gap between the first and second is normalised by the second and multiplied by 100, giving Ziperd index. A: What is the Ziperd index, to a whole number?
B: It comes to 28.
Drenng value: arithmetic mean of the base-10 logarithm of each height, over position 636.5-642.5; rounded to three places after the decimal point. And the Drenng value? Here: 0.671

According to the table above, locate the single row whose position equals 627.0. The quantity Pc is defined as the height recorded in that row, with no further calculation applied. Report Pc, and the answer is 4.457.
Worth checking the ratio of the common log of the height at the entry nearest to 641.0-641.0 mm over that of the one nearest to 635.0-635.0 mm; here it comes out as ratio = 1.08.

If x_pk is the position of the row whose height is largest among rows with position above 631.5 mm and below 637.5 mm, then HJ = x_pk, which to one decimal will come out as 636.0 mm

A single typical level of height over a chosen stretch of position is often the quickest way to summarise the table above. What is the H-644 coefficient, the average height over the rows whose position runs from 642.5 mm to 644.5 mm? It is 4.85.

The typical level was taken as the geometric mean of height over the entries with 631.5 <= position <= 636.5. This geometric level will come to 4.50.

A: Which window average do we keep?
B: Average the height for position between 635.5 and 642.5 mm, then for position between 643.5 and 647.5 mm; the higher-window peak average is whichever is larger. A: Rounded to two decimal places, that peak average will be 4.90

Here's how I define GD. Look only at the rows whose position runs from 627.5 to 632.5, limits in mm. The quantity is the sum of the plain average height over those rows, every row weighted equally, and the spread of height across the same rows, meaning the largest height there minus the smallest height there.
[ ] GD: 4.54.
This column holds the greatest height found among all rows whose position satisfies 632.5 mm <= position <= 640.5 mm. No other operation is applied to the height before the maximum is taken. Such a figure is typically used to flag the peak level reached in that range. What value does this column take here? 4.832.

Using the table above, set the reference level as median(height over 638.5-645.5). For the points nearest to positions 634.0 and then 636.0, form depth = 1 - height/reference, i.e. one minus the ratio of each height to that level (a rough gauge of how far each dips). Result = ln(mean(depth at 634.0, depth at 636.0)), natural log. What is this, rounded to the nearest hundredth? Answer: -2.93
